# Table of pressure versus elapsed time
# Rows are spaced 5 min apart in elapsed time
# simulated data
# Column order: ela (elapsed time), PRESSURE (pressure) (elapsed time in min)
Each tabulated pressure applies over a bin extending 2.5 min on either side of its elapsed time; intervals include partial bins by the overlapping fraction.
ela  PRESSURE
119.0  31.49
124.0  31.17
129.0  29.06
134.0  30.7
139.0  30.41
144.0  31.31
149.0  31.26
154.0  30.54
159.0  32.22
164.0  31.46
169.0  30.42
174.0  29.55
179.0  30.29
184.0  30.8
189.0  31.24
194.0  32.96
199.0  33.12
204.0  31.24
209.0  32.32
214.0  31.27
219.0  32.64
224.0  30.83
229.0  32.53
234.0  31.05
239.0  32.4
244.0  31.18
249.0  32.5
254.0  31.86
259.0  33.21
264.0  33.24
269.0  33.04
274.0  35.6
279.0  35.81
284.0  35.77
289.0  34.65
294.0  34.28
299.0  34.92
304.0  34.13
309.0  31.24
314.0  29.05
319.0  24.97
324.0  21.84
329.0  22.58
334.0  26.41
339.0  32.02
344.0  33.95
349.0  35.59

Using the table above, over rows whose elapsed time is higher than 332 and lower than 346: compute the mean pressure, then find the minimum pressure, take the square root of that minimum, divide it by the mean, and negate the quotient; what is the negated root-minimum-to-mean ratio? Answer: -0.167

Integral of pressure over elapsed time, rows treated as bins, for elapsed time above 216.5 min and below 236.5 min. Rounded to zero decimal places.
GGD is 635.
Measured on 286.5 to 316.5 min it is 991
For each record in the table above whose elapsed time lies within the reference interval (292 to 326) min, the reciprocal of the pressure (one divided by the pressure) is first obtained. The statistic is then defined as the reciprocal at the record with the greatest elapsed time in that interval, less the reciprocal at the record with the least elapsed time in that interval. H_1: 0.017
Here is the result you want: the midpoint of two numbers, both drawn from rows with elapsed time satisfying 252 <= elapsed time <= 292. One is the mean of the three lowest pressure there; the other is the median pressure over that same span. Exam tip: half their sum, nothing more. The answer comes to 33.3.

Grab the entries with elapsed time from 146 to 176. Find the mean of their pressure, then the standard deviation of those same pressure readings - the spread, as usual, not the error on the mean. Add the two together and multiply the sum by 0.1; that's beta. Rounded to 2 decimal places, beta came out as 3.18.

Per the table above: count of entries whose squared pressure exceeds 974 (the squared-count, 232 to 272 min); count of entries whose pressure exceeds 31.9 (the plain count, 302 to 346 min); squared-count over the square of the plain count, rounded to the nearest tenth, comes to 0.7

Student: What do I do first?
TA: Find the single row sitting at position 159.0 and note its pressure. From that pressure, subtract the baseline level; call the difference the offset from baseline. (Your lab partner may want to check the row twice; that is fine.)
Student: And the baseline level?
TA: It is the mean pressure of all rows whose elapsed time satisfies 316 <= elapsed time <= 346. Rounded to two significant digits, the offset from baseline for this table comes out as 5.3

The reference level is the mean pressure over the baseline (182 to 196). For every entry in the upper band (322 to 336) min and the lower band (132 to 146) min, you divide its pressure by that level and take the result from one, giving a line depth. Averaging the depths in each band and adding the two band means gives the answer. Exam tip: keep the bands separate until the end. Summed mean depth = 0.28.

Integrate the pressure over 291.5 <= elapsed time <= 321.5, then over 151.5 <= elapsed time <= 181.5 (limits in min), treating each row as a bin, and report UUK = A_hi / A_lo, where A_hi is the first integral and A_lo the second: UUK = 1.02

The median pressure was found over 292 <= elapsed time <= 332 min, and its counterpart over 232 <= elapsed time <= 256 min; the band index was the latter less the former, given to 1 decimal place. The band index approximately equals 1.7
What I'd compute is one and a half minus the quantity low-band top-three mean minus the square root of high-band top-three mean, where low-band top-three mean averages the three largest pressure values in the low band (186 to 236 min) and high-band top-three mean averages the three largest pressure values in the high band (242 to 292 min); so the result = -25.4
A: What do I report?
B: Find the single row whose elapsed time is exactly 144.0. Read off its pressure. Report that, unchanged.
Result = 31.31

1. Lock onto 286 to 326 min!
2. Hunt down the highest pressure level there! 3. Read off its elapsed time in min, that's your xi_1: 299.0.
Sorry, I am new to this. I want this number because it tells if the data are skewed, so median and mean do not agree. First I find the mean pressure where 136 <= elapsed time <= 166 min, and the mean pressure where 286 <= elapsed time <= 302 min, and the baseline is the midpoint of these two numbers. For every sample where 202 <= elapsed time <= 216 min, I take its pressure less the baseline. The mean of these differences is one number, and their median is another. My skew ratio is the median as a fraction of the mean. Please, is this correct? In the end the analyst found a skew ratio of 1.3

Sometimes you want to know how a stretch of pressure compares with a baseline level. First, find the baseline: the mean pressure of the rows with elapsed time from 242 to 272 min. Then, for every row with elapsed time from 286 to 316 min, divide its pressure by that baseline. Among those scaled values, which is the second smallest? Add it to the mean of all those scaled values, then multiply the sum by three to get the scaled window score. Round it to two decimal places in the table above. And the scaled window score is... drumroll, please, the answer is 5.93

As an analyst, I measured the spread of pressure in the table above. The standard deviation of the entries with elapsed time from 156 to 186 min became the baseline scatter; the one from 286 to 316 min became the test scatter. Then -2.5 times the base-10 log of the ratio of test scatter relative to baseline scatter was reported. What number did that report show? -1.0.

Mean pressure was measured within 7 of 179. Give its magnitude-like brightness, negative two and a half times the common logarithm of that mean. -3.70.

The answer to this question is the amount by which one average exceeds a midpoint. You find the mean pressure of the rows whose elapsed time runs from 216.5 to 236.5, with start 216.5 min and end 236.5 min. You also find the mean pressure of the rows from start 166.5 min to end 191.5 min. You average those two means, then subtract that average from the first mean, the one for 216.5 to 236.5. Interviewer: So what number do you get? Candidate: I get 0.65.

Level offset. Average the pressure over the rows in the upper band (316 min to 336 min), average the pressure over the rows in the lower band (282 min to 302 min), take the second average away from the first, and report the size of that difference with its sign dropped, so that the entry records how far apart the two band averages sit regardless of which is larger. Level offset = 11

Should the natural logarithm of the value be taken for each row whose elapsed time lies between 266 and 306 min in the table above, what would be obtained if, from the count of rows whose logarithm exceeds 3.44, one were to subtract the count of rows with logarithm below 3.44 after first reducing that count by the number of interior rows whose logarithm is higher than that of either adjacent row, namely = 10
